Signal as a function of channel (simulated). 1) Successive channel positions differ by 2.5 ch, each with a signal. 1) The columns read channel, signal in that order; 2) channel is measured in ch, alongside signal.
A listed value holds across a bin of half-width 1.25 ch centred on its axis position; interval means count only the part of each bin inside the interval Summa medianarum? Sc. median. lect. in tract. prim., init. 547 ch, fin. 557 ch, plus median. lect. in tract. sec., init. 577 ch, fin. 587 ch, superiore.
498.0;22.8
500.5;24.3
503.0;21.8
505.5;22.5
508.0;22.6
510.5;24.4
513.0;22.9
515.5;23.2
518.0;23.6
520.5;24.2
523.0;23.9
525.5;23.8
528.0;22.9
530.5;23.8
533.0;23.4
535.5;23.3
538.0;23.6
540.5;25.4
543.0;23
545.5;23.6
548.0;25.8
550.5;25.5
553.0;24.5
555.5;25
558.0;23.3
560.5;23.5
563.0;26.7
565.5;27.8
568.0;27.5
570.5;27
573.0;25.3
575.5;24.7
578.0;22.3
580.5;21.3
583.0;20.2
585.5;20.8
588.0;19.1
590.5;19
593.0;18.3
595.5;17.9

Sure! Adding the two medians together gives 46.3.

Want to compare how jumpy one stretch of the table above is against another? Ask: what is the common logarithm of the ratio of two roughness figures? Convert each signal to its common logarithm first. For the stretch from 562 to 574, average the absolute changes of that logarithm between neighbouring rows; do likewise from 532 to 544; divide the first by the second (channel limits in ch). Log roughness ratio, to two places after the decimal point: -0.15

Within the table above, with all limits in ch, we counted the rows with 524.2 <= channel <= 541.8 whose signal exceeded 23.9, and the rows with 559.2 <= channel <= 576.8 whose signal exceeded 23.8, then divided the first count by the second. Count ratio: 0.2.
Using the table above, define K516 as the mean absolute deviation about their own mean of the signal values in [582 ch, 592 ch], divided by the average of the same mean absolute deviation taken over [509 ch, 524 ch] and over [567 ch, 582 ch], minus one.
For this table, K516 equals -0.4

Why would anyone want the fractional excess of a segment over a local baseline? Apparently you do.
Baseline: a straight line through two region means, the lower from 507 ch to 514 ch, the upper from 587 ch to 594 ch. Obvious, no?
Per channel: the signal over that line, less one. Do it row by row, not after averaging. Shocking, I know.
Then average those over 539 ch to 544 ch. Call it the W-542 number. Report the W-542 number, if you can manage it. 0.12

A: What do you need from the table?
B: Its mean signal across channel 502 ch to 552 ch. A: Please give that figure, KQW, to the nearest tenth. 23.7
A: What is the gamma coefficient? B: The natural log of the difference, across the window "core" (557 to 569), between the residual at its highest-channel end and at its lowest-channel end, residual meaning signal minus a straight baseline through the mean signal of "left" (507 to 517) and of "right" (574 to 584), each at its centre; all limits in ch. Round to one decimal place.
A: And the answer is 1.5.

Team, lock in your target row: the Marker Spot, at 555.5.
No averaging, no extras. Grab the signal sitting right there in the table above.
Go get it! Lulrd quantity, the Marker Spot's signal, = 25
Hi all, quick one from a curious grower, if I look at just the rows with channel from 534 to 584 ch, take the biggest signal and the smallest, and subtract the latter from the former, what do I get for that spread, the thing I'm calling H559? 7.6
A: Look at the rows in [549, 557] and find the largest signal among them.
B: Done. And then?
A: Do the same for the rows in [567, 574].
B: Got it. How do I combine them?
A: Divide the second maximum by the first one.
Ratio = 1.08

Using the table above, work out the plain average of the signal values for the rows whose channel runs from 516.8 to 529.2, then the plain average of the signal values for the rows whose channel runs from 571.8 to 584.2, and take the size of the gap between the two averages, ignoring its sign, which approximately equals 1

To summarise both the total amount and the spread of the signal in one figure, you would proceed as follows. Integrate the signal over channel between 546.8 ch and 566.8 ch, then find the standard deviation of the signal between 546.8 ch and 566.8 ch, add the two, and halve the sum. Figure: 253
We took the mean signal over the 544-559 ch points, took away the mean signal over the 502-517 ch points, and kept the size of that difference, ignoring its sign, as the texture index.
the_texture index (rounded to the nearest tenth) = 1.7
